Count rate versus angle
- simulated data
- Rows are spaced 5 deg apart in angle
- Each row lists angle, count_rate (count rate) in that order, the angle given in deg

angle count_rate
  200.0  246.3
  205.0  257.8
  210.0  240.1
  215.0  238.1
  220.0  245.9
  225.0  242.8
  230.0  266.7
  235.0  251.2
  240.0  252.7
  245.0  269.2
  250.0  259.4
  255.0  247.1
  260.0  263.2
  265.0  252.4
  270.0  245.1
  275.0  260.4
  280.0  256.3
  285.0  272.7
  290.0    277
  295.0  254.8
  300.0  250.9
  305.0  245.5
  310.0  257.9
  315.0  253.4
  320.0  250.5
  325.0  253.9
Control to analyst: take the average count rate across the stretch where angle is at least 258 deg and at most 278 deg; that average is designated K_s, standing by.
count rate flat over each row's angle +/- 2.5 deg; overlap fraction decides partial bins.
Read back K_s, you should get 255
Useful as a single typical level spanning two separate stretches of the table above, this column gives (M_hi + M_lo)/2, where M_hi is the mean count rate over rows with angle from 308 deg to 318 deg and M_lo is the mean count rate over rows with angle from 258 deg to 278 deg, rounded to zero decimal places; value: 255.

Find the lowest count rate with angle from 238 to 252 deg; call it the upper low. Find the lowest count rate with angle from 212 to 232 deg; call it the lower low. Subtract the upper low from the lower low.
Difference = -15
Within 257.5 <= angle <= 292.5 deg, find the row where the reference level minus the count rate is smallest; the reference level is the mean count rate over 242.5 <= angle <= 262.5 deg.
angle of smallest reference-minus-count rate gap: 290.0 deg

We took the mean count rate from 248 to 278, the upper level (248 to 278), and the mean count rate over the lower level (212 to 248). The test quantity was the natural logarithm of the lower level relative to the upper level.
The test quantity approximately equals -0.009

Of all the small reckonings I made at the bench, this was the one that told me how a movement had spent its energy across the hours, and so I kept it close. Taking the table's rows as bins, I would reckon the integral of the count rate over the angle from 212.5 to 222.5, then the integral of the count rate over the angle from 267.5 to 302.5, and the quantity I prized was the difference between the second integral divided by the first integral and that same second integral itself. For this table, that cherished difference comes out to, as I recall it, -9082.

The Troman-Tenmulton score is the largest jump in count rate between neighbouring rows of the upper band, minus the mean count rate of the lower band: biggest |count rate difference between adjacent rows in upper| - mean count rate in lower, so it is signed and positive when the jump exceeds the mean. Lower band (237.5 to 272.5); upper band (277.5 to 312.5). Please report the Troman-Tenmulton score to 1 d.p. -233.4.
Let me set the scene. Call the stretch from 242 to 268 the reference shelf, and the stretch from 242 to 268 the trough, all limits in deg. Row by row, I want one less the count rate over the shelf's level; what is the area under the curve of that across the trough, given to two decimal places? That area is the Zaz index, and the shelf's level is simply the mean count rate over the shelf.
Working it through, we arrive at 0.00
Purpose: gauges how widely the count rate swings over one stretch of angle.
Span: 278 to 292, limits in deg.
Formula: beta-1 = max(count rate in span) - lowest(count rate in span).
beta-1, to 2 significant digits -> 21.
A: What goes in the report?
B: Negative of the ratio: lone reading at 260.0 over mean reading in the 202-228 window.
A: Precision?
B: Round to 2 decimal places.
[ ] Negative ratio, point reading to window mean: -1.07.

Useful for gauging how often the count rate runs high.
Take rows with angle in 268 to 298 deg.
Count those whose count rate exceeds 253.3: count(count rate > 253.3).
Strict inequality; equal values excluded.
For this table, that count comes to 5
